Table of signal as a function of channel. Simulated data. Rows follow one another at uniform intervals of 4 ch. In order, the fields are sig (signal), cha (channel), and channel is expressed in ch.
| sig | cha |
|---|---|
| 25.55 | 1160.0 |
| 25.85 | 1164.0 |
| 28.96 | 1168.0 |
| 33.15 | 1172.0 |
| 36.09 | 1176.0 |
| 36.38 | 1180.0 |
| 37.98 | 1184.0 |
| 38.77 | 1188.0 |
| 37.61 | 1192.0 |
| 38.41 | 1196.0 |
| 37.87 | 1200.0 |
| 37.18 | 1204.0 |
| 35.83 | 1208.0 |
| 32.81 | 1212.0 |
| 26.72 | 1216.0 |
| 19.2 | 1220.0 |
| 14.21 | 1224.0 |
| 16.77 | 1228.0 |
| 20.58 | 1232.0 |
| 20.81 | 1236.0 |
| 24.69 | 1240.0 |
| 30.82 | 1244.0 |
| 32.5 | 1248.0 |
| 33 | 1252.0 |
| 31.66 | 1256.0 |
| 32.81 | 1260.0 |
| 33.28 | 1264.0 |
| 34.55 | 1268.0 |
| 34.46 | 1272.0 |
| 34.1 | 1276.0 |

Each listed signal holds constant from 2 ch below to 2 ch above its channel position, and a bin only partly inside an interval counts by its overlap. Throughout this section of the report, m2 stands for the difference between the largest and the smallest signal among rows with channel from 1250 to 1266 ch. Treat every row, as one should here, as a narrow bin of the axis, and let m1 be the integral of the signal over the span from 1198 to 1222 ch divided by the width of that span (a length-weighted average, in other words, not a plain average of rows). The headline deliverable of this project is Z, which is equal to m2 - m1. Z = -30.0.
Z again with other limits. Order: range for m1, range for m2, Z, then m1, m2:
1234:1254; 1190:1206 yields -27.1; 28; 1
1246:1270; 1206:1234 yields -11.3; 33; 22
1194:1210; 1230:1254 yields -24.9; 37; 12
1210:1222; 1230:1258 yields -13.8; 26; 12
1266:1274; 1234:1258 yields -22.3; 35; 12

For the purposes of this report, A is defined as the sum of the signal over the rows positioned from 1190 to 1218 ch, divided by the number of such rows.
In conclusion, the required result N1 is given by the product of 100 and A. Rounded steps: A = 35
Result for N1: 3520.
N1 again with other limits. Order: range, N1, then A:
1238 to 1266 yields 3125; 31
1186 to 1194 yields 3819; 38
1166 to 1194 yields 3556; 36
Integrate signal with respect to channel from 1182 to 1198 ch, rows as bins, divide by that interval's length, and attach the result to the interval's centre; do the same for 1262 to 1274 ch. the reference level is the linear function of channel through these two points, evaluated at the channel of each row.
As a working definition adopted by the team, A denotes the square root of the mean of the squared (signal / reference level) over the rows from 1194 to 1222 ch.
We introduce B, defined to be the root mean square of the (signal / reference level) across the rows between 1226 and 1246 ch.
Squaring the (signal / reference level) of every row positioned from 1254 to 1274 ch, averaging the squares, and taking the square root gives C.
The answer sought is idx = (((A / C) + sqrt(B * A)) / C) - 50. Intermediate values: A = 0.889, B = 0.65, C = 0.97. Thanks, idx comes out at -48.3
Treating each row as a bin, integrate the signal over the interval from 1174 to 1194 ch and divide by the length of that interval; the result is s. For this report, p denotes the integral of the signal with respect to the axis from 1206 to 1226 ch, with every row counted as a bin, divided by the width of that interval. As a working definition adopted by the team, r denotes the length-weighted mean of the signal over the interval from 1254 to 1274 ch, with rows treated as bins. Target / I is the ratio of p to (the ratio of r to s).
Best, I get 28.9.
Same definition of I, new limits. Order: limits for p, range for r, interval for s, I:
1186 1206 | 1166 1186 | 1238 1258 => 33.6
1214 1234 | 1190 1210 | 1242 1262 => 16.8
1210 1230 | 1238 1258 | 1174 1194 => 26.9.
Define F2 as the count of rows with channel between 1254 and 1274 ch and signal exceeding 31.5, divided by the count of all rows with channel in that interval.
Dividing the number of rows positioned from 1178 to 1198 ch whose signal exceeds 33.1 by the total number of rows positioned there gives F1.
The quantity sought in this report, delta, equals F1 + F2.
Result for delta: 2.00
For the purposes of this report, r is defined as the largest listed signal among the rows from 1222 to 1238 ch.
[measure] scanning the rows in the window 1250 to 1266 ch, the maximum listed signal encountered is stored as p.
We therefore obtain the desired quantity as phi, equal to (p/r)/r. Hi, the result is 0.077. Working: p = 33.28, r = 20.81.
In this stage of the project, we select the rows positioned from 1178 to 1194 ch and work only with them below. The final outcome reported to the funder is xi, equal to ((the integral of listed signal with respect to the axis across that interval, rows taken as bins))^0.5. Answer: 25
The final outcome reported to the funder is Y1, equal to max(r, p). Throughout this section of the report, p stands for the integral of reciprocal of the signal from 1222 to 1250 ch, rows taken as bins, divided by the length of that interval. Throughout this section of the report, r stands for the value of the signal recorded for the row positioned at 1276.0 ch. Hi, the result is 34.1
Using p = 0.047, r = 34.1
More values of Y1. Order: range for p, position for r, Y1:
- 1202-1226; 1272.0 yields 34.5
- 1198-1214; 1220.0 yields 19.2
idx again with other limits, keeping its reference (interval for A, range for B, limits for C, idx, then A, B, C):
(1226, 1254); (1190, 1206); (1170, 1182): -48.1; 0.743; 1.00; 0.91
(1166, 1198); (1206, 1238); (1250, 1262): -48.1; 0.936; 0.67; 0.94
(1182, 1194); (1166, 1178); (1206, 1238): -46.4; 0.995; 0.84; 0.67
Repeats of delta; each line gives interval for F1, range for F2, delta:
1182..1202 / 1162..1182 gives 1.60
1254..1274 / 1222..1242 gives 0.60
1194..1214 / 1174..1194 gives 1.80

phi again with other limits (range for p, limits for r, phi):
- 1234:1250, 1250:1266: 0.029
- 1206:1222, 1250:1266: 0.032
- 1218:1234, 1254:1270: 0.017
